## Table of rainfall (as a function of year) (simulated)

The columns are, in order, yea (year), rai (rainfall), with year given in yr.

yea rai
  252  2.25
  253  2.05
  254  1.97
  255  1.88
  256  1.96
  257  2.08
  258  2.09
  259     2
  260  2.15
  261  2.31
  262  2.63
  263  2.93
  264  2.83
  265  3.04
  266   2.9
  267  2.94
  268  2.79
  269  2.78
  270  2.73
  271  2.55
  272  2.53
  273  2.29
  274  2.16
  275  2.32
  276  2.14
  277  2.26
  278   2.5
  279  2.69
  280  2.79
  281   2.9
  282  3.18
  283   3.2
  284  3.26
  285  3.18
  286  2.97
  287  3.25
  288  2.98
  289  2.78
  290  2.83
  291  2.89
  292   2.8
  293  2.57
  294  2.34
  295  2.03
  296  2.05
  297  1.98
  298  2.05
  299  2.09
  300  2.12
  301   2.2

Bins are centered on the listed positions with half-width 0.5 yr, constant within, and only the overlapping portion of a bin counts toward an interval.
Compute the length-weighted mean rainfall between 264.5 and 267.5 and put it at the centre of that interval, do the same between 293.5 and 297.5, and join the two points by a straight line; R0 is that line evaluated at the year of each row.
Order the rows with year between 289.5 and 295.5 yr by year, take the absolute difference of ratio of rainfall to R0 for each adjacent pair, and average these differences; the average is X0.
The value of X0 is 0.08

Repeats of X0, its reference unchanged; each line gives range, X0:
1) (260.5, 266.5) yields 0.07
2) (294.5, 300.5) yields 0.03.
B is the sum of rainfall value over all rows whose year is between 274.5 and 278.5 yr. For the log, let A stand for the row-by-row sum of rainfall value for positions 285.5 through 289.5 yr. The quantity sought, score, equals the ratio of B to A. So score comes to 0.77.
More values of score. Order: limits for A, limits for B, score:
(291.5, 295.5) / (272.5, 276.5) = 0.91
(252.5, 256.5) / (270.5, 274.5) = 1.21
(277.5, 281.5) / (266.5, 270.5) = 1.03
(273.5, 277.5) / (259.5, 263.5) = 1.13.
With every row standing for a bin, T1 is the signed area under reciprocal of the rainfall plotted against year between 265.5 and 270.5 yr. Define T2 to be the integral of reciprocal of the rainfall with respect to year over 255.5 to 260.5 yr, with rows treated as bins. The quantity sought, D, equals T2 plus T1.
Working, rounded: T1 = 1.77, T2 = 2.43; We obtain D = 4.2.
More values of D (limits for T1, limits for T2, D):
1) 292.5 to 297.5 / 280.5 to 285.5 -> 3.9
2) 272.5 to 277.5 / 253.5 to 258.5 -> 4.7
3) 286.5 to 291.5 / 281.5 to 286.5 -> 3.3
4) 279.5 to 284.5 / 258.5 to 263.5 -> 3.8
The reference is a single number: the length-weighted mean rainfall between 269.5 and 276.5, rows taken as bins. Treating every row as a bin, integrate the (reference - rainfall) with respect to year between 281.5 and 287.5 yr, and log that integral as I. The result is -4.7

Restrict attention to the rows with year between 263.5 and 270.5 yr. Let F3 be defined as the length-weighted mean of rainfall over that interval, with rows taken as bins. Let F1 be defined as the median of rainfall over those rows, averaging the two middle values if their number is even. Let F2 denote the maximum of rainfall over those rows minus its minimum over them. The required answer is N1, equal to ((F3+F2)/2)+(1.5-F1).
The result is 0.25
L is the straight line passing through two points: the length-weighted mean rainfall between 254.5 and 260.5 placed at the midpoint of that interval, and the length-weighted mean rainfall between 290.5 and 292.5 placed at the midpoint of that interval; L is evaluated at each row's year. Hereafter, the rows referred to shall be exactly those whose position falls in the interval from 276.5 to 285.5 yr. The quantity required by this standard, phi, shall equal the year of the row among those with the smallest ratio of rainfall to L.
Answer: 277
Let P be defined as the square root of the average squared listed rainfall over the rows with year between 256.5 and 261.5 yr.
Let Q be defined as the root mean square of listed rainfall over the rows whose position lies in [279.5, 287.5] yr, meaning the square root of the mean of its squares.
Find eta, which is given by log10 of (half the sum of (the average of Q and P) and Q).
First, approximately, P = 2.1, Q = 3.1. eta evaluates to 0.46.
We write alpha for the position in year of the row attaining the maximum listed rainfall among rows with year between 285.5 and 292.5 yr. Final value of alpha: 287 yr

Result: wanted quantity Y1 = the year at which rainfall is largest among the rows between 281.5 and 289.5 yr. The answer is 284 yr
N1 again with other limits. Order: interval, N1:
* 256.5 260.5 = 0.53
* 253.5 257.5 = 0.62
